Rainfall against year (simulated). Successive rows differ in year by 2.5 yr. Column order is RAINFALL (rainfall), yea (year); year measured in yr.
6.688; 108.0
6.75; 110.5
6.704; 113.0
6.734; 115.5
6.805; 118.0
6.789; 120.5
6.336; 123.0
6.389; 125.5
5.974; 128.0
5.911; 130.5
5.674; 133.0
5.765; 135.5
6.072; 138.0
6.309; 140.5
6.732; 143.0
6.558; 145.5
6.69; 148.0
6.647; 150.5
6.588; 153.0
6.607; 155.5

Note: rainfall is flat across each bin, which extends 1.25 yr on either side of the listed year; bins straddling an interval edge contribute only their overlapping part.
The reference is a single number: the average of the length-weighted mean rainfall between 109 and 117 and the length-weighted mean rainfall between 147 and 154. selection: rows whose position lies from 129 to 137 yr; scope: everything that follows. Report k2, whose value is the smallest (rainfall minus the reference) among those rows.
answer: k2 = -1.01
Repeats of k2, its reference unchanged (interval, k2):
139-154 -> -0.38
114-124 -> -0.35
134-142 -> -0.92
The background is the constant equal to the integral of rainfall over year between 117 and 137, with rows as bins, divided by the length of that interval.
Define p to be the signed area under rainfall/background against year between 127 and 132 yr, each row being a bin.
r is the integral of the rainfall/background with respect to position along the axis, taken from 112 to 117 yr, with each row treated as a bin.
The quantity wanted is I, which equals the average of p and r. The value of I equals 5.10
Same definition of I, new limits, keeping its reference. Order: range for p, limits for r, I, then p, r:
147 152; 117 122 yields 5.42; 5.38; 5.47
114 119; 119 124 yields 5.39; 5.46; 5.31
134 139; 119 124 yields 5.04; 4.76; 5.31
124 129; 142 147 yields 5.18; 5.00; 5.36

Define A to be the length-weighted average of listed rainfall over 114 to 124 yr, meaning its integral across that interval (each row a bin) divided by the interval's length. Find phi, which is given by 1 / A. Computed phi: 0.150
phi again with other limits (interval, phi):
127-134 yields 0.171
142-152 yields 0.150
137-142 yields 0.161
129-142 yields 0.168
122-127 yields 0.158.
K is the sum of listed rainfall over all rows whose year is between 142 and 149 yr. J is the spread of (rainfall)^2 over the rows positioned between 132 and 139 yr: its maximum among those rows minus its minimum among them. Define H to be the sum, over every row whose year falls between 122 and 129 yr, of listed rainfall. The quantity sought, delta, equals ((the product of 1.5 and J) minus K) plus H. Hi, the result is 6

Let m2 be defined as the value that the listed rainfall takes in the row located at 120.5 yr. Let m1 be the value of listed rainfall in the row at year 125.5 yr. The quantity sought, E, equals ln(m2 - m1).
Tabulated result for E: -0.9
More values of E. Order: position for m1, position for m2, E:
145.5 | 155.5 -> -3.0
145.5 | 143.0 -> -1.7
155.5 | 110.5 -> -1.9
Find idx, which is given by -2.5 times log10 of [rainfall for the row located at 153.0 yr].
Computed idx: -2.047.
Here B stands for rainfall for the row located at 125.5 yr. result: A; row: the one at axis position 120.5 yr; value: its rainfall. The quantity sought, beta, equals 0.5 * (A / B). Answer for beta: 0.53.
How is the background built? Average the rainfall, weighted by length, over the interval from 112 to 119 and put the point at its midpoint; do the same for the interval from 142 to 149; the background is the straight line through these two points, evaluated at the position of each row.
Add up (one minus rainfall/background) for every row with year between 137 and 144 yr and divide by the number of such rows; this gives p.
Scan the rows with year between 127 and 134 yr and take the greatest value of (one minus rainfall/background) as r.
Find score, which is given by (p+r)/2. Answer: 0.099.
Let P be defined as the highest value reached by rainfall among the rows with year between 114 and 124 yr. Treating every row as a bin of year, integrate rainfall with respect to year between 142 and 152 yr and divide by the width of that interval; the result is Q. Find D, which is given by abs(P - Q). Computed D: 0.15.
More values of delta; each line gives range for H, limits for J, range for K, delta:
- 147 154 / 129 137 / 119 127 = 5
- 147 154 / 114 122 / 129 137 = 4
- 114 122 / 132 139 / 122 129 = 9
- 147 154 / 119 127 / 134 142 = 11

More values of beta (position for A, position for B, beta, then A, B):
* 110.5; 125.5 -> 0.53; 6.75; 6.389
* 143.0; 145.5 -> 0.51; 6.732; 6.558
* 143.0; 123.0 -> 0.53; 6.732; 6.336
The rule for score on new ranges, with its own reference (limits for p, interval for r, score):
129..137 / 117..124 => 0.097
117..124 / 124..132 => 0.066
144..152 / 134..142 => 0.070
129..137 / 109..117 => 0.072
